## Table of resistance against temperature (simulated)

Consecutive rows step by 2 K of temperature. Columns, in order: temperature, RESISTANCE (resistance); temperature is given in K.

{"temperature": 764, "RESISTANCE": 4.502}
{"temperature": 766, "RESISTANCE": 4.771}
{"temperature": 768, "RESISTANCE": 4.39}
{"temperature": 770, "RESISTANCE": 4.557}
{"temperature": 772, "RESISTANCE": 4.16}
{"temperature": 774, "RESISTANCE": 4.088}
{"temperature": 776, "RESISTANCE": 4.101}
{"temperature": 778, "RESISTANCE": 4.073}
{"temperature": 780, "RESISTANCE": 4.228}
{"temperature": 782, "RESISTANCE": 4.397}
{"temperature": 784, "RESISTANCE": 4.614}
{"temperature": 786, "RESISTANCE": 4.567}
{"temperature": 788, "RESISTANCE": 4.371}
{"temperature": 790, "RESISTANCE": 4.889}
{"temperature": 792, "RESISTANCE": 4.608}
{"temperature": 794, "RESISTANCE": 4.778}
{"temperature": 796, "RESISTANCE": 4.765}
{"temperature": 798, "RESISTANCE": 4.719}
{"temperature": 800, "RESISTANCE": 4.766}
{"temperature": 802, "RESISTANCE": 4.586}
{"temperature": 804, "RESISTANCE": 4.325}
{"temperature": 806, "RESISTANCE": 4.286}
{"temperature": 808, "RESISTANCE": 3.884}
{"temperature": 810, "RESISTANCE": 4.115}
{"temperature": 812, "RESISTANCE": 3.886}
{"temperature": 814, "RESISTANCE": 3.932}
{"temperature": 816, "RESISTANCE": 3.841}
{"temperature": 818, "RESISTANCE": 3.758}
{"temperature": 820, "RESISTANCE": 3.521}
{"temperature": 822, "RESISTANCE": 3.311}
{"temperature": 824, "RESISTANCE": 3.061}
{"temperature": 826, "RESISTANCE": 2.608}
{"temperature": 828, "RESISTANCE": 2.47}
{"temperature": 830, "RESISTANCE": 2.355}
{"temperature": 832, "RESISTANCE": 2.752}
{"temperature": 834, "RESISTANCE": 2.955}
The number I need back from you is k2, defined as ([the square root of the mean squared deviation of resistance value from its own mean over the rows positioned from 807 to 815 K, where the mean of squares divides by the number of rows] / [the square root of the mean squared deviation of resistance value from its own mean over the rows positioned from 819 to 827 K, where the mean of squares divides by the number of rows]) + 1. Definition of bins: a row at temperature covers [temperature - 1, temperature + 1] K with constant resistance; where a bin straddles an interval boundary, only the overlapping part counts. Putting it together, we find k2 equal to 1.3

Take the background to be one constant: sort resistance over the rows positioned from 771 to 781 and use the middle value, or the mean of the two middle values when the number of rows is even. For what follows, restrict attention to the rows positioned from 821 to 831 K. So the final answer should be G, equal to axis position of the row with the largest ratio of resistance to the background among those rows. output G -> 822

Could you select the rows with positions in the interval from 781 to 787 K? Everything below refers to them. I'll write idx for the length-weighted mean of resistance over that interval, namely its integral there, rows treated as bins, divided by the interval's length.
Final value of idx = 4.53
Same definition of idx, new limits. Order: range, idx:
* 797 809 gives 4.43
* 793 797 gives 4.77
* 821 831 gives 2.76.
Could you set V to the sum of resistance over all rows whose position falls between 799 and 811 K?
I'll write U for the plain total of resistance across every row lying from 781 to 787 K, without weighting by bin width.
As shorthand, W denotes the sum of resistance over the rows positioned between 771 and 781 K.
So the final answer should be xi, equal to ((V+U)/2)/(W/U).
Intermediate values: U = 14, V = 26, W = 21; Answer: 13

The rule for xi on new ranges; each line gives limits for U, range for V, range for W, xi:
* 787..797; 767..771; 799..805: 28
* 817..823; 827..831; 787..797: 3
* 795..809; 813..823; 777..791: 25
